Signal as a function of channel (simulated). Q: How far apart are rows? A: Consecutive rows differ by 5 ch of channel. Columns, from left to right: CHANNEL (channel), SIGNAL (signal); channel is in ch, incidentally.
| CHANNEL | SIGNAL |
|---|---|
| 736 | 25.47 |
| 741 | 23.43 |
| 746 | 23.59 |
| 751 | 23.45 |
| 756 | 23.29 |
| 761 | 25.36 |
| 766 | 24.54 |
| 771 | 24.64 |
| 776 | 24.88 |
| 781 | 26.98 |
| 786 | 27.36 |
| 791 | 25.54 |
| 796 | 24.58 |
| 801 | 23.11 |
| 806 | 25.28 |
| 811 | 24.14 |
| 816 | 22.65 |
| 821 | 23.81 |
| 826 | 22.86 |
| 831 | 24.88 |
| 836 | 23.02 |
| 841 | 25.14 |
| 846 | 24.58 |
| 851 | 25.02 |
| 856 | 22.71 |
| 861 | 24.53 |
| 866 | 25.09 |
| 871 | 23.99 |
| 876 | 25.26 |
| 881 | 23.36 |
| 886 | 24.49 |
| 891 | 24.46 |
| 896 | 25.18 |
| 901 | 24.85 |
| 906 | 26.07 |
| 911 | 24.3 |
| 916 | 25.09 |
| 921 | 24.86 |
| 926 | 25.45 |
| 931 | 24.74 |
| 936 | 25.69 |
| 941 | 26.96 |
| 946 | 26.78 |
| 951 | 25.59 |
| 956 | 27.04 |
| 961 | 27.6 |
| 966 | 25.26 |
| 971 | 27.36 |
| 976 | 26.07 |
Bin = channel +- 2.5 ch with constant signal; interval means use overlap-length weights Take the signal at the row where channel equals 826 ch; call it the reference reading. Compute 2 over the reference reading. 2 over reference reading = 0.087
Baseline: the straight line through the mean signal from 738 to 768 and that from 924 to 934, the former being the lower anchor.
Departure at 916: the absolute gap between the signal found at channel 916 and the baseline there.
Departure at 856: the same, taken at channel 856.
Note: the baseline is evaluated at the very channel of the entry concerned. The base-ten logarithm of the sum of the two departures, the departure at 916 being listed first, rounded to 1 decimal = 0.3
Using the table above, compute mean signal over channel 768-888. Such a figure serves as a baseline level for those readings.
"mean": 24.5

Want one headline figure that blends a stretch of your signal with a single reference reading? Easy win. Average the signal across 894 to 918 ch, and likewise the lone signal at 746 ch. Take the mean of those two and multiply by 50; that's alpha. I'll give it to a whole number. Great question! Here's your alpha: 1217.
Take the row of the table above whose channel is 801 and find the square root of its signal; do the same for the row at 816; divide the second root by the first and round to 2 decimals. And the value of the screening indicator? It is 0.99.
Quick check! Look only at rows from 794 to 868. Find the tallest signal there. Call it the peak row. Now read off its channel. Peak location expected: 806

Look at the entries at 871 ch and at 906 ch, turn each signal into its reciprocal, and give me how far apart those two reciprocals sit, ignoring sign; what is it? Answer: 0.0033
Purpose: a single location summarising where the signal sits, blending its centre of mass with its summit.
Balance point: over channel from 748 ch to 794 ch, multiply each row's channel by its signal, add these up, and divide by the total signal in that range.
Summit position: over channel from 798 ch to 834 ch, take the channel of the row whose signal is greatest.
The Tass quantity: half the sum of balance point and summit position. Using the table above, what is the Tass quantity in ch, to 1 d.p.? 788.8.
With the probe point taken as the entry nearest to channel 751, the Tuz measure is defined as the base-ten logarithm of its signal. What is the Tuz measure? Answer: 1.37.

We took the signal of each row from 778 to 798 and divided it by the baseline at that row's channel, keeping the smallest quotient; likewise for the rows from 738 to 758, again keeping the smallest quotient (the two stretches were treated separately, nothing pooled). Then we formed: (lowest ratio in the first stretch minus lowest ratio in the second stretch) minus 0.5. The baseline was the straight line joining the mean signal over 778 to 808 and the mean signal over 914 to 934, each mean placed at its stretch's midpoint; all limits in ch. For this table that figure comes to -0.445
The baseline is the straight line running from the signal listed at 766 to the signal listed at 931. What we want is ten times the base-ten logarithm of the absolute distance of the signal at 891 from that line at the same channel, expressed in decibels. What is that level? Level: -6.4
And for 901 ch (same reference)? -8.3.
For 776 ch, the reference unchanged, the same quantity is -4.8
